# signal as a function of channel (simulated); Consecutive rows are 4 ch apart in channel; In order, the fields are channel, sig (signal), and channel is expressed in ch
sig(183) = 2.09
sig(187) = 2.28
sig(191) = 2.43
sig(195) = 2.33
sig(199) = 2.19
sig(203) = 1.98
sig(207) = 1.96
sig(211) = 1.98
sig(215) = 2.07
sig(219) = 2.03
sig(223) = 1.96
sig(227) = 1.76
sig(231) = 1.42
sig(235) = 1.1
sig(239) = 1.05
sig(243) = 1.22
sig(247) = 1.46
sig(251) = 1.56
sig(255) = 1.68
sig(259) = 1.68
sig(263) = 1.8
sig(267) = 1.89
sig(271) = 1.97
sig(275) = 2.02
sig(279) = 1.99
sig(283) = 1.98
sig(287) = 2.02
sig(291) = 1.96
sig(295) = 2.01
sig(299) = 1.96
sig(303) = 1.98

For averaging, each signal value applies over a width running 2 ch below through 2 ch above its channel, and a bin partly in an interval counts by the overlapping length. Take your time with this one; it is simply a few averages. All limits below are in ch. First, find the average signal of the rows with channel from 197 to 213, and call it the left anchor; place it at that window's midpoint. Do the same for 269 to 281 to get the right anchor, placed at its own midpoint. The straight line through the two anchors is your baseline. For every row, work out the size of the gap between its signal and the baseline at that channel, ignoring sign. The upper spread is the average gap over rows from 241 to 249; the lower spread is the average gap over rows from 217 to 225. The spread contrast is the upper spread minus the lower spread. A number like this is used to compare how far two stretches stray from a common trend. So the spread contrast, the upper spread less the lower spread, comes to 0.6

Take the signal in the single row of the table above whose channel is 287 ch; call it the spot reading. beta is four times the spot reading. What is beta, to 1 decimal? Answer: 8.1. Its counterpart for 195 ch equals 9.3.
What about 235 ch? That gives 4.4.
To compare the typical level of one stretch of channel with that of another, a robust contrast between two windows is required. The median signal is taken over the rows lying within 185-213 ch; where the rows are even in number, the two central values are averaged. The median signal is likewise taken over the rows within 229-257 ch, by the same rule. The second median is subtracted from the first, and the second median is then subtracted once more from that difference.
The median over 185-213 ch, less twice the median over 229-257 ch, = -0.65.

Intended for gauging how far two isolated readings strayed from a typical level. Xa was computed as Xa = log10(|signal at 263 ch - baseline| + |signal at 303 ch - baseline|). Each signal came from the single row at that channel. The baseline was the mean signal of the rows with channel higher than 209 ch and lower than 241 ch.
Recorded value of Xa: -0.36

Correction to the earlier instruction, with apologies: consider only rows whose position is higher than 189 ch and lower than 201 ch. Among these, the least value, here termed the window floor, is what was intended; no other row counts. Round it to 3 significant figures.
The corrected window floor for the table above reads 2.19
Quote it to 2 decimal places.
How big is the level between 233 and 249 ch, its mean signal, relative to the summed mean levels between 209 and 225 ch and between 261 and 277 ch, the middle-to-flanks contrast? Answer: 0.31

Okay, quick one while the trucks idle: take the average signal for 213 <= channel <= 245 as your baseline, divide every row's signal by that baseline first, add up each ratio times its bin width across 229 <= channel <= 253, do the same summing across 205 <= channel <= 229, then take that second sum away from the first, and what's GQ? -10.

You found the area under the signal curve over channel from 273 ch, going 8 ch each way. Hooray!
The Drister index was 31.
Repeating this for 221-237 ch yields 25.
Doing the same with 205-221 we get 32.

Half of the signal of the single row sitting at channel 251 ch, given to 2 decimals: 0.78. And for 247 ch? 0.73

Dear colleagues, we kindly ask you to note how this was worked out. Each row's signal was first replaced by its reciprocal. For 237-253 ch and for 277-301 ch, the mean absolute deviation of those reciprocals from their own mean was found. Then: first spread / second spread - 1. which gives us 21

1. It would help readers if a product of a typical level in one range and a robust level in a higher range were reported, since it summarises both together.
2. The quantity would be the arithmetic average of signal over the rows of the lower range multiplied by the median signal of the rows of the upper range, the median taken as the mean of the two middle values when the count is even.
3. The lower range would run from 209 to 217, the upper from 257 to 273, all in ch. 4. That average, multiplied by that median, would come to 3.74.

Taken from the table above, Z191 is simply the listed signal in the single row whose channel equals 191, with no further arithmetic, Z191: 2.43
